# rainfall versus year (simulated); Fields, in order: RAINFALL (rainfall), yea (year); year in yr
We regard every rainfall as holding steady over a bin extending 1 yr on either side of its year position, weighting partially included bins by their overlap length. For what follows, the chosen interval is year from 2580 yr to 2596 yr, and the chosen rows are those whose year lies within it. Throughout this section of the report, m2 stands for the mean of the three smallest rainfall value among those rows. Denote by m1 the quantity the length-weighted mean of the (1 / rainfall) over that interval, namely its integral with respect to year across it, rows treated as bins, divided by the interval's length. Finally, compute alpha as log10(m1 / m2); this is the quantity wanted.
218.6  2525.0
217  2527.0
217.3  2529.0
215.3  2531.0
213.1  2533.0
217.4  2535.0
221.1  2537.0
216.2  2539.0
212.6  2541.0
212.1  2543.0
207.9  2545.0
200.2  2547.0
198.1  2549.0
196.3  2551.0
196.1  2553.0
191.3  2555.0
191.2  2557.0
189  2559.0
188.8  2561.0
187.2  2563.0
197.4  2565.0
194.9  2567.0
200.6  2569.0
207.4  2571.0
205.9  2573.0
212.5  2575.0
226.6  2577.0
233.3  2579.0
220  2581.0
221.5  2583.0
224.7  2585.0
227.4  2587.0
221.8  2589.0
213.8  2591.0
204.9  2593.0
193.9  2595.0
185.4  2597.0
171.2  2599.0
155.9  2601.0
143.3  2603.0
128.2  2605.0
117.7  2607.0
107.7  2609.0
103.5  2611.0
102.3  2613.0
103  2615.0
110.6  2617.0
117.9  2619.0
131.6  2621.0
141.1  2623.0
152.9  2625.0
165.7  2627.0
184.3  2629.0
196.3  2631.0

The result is -4.64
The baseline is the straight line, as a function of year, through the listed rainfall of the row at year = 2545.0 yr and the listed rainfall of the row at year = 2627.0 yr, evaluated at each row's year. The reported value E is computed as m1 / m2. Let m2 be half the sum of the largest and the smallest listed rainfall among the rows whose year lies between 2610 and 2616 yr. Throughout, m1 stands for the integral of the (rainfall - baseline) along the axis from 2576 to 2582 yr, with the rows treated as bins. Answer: 2.1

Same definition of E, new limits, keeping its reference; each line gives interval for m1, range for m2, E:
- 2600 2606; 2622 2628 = -1.4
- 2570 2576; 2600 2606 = 0.6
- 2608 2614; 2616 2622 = -3.4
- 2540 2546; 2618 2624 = 0.1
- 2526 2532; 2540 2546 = 0.0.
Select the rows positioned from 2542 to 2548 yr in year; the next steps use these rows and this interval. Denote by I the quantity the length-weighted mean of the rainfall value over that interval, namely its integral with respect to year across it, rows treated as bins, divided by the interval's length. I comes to 207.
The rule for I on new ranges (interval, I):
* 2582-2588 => 225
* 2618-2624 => 130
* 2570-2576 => 209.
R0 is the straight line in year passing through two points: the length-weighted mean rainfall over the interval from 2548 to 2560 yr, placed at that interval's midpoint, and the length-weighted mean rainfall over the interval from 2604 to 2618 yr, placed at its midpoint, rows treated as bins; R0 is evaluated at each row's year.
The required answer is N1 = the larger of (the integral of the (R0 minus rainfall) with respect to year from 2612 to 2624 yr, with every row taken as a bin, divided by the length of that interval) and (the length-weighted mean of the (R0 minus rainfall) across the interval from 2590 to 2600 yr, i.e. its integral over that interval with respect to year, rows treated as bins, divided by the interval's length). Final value -18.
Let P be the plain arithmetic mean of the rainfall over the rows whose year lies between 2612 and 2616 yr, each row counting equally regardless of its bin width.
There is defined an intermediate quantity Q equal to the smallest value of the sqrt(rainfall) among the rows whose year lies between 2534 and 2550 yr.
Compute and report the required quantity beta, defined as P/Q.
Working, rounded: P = 103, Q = 14.1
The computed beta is 7.3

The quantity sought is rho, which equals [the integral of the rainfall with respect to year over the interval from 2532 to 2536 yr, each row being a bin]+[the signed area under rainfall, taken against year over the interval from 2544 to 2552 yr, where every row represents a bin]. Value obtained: 2466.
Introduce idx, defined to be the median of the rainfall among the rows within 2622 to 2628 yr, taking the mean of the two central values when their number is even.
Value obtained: 153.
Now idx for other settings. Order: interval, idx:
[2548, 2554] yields 196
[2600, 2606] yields 143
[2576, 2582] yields 227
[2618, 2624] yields 132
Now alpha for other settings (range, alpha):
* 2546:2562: -4.57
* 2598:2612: -4.15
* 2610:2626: -4.08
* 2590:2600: -4.55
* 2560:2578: -4.58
